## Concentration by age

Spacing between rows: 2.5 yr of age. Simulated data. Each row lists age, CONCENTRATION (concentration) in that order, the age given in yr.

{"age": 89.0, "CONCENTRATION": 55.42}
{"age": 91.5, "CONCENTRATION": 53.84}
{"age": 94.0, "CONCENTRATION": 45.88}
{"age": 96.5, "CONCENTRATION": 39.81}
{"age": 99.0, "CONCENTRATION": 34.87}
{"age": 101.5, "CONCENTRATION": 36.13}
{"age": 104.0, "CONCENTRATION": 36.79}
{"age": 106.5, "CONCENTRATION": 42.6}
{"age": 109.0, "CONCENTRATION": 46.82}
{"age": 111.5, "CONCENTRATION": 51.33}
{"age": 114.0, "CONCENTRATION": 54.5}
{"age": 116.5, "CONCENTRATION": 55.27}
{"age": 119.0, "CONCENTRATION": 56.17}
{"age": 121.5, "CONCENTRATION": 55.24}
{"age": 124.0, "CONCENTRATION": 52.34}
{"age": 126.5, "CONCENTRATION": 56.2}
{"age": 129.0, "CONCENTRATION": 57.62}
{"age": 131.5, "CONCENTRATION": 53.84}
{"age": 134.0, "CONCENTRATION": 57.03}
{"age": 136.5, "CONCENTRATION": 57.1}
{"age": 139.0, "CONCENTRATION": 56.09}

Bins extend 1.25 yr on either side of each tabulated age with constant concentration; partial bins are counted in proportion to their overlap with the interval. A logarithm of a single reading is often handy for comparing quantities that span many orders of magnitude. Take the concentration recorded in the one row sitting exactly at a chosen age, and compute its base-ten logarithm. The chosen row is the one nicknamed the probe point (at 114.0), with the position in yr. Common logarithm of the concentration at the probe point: 1.736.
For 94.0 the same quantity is 1.662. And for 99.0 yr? 1.542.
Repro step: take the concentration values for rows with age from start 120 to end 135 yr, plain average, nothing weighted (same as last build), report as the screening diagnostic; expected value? 55.4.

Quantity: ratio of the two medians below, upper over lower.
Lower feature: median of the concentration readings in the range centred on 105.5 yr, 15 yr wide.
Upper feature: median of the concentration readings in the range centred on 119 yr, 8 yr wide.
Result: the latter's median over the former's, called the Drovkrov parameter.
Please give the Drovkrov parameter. 1.39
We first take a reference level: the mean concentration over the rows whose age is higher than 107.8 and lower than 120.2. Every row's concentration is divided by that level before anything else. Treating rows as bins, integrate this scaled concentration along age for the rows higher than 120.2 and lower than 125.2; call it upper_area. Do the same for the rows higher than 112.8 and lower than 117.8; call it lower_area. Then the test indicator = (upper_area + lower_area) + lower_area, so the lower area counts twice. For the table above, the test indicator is 15.5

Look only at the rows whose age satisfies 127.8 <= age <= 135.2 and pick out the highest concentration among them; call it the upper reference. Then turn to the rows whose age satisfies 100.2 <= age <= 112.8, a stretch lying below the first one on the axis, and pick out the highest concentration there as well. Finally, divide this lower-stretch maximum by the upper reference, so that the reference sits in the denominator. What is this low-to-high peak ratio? 0.891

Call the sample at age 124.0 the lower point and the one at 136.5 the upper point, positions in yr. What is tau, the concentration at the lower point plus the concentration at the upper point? 109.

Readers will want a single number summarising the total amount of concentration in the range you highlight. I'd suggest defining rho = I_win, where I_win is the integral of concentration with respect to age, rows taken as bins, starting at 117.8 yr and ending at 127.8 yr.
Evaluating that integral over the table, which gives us 550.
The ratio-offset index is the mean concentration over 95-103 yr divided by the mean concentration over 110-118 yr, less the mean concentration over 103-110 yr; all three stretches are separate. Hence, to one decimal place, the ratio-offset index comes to -41.4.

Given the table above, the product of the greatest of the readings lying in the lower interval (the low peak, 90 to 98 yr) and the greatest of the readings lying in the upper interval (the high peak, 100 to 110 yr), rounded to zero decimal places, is 2521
